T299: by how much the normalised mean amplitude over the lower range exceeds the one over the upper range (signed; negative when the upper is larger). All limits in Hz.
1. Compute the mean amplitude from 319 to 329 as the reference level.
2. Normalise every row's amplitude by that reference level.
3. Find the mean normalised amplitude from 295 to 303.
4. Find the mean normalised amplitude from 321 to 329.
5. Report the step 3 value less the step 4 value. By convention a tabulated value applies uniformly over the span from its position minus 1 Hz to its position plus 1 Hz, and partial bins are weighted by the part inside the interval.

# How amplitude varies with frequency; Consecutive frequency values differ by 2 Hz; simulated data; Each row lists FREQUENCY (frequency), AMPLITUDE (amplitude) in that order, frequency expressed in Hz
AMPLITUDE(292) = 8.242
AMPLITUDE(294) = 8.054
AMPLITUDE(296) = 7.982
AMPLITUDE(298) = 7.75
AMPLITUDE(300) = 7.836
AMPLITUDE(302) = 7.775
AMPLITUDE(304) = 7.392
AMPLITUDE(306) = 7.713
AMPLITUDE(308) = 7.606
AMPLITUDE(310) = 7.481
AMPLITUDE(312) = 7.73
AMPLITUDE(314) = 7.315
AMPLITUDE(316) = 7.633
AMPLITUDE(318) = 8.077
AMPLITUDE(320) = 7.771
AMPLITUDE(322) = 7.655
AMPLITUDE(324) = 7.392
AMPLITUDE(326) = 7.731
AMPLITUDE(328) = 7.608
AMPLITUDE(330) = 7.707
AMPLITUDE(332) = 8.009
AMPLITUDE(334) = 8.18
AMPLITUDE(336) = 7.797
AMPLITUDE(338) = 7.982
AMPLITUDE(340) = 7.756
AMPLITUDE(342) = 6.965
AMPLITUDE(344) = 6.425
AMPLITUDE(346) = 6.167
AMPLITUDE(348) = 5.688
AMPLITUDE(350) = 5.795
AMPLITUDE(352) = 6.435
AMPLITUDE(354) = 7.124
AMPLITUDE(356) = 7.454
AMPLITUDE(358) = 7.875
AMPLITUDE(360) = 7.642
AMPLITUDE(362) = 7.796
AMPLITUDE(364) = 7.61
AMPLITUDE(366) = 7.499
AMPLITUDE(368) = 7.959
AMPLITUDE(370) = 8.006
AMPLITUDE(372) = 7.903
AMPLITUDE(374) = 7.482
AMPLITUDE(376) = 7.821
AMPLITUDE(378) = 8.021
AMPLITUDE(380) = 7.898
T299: 0.03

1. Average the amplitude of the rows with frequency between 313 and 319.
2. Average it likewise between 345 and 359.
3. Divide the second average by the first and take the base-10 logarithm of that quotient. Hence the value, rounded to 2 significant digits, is -0.062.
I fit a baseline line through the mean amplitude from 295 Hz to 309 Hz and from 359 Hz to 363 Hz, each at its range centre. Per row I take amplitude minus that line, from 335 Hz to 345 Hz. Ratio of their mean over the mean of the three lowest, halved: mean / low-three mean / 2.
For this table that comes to 0.25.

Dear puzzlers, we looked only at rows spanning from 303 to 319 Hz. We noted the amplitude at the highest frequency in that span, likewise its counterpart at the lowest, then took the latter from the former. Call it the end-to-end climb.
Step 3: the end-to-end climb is 0.7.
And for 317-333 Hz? -0.1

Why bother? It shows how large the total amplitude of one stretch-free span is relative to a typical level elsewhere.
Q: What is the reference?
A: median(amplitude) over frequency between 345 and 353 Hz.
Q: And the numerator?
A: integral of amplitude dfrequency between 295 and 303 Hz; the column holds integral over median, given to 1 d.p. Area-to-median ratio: 10.5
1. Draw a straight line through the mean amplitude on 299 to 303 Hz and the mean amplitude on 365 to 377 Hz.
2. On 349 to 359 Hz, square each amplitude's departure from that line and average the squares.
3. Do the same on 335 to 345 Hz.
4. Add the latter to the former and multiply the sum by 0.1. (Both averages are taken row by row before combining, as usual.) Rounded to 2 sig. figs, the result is 0.18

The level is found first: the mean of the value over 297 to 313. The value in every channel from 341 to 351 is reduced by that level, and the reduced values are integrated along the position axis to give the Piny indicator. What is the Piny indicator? -14.5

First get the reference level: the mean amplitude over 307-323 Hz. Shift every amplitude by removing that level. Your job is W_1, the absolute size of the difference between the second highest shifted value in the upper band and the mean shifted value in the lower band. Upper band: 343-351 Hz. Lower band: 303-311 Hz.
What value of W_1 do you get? 1.4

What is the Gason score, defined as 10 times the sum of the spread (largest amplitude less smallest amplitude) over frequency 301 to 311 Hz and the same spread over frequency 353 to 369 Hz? 12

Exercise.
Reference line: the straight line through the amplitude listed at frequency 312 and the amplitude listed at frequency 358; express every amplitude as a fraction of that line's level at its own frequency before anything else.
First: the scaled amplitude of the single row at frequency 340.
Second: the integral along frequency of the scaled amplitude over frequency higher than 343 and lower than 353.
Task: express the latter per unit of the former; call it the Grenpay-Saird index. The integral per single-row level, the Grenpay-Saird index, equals 7.8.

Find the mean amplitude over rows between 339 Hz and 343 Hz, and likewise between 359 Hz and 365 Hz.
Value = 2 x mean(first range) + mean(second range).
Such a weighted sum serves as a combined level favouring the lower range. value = 22.40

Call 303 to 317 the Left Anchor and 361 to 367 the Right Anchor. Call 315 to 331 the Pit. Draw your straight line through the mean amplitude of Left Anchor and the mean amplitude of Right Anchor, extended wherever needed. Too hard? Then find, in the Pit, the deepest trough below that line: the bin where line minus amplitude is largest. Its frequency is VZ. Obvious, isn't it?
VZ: 324 Hz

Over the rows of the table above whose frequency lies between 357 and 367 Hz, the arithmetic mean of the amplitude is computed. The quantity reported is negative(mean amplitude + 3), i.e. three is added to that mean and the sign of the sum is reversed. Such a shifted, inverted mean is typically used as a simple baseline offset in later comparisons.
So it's -10.7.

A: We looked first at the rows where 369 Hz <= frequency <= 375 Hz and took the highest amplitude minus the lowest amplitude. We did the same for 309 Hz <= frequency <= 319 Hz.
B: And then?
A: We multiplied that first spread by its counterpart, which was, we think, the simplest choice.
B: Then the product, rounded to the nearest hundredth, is 0.40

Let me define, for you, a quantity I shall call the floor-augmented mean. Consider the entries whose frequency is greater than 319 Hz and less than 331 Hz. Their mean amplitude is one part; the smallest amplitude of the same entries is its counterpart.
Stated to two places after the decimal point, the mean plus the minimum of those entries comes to 15.04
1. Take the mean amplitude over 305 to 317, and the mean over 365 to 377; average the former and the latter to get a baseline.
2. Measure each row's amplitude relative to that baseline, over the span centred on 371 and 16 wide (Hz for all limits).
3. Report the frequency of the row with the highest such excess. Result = 378 Hz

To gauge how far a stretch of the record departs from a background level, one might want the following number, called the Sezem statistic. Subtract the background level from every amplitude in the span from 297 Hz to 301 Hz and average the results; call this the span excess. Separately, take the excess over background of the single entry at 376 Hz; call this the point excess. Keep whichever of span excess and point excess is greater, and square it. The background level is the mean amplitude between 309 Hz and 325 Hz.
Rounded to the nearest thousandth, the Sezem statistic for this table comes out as 0.036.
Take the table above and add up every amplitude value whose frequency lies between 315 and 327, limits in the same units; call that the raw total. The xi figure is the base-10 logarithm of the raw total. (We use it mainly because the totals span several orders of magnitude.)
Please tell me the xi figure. 1.67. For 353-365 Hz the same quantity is 1.66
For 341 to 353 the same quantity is 1.57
